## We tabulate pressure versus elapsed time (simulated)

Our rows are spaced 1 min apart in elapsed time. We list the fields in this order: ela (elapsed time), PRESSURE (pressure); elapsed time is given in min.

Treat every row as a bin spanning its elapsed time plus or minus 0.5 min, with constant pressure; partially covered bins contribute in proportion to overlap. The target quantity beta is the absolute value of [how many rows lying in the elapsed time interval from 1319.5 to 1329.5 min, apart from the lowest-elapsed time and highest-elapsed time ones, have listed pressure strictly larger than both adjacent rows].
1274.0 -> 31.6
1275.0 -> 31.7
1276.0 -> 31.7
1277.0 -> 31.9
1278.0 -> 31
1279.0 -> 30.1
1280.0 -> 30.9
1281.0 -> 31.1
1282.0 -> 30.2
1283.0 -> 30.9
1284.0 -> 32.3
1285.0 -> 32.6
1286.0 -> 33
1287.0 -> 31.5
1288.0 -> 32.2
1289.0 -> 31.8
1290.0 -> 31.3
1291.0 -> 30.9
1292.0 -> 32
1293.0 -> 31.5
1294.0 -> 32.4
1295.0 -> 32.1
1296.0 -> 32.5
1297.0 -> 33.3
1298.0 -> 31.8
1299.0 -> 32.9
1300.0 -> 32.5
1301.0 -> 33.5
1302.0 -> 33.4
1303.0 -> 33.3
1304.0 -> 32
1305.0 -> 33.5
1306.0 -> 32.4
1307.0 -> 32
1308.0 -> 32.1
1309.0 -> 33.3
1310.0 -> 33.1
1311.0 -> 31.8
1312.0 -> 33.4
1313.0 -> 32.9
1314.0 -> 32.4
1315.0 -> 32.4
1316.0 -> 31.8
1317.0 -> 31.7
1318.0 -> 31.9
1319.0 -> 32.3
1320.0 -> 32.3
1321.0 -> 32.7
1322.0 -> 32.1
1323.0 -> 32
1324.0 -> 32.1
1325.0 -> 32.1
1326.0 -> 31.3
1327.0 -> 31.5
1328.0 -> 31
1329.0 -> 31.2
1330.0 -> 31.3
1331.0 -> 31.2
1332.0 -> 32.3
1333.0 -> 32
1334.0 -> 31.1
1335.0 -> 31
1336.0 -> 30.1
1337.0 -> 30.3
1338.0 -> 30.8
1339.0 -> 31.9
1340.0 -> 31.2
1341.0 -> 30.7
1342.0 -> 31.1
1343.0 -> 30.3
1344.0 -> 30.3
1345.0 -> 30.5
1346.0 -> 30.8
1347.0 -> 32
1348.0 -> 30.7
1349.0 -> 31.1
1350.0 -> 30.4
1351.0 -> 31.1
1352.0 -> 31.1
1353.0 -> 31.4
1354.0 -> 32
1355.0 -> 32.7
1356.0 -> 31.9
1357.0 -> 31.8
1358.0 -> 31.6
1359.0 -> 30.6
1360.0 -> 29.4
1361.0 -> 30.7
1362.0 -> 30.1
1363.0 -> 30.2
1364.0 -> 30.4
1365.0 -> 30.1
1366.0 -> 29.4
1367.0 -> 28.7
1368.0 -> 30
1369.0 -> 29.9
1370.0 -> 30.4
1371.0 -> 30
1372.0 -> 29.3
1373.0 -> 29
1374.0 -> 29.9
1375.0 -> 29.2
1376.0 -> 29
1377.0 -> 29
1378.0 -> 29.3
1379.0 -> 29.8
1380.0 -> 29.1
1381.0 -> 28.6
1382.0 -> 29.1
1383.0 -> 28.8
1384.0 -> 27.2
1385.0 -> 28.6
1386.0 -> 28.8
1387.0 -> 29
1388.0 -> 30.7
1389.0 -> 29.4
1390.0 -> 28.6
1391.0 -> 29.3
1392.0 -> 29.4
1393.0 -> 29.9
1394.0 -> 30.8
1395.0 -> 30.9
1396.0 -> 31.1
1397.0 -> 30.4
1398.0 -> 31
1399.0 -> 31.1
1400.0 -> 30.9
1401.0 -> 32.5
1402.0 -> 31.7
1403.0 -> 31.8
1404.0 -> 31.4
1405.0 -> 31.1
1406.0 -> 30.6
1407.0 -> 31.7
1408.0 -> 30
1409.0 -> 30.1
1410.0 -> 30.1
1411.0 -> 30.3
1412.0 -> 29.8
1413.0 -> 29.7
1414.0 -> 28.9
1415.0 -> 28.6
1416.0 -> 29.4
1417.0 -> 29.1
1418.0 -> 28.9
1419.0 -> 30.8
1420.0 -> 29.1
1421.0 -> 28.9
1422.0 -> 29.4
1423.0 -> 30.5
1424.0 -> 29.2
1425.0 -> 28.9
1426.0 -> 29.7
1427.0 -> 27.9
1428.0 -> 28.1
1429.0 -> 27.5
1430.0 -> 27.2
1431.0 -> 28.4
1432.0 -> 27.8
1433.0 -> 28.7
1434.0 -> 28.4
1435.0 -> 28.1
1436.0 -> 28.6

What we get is 2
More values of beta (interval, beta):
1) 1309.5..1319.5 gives 1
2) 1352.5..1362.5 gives 2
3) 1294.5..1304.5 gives 3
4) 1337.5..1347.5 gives 2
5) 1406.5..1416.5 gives 1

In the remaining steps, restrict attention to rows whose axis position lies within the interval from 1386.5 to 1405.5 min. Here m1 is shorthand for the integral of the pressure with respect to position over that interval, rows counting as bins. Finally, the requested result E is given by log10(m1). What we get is 2.76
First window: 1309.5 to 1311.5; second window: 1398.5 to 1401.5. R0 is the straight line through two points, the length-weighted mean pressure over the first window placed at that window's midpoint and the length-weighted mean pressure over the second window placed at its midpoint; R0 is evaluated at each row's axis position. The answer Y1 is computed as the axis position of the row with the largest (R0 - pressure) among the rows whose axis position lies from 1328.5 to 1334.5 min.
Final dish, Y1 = 1334.0 min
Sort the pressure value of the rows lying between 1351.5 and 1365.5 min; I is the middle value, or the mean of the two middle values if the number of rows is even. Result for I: 30.9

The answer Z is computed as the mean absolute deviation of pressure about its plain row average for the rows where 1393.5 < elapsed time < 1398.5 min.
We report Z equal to 0.19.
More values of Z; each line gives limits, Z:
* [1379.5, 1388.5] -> 0.53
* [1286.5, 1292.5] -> 0.38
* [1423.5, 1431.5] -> 0.69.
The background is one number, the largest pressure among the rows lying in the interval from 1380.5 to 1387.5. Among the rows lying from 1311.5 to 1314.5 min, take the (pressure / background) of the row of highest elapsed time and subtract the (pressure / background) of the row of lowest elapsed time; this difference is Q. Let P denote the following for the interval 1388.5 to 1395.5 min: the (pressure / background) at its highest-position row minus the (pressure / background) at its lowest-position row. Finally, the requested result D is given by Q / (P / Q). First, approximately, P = 0.052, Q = -0.034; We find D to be 0.023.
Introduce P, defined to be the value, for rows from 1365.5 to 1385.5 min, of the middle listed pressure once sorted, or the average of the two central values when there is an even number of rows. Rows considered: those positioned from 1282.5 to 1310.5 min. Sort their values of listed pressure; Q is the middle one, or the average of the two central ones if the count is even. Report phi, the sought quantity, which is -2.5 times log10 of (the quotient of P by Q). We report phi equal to 0.11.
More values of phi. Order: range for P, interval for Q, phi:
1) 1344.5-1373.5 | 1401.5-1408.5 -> 0.03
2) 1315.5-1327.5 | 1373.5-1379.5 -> -0.10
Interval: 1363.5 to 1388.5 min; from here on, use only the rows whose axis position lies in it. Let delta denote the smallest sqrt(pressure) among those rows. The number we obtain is 5.215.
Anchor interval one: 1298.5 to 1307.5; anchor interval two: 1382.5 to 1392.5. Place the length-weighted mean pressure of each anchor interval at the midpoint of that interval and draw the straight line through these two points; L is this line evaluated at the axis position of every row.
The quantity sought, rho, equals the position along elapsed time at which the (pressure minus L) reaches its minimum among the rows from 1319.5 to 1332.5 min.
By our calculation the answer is 1328.0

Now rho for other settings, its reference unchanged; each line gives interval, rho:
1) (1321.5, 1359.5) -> 1336.0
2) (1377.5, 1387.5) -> 1384.0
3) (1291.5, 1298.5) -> 1293.0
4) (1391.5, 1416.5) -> 1392.0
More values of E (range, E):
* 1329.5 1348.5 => 2.77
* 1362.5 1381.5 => 2.75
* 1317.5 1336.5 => 2.78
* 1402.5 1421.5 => 2.76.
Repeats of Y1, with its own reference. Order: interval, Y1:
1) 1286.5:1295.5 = 1291.0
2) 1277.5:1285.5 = 1279.0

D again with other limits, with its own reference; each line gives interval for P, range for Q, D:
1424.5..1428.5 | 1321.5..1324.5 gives 0.000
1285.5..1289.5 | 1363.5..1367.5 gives -0.083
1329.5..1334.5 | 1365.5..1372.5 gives -0.002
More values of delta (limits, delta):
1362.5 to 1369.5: 5.357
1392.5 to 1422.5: 5.348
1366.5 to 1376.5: 5.357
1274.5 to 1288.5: 5.486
